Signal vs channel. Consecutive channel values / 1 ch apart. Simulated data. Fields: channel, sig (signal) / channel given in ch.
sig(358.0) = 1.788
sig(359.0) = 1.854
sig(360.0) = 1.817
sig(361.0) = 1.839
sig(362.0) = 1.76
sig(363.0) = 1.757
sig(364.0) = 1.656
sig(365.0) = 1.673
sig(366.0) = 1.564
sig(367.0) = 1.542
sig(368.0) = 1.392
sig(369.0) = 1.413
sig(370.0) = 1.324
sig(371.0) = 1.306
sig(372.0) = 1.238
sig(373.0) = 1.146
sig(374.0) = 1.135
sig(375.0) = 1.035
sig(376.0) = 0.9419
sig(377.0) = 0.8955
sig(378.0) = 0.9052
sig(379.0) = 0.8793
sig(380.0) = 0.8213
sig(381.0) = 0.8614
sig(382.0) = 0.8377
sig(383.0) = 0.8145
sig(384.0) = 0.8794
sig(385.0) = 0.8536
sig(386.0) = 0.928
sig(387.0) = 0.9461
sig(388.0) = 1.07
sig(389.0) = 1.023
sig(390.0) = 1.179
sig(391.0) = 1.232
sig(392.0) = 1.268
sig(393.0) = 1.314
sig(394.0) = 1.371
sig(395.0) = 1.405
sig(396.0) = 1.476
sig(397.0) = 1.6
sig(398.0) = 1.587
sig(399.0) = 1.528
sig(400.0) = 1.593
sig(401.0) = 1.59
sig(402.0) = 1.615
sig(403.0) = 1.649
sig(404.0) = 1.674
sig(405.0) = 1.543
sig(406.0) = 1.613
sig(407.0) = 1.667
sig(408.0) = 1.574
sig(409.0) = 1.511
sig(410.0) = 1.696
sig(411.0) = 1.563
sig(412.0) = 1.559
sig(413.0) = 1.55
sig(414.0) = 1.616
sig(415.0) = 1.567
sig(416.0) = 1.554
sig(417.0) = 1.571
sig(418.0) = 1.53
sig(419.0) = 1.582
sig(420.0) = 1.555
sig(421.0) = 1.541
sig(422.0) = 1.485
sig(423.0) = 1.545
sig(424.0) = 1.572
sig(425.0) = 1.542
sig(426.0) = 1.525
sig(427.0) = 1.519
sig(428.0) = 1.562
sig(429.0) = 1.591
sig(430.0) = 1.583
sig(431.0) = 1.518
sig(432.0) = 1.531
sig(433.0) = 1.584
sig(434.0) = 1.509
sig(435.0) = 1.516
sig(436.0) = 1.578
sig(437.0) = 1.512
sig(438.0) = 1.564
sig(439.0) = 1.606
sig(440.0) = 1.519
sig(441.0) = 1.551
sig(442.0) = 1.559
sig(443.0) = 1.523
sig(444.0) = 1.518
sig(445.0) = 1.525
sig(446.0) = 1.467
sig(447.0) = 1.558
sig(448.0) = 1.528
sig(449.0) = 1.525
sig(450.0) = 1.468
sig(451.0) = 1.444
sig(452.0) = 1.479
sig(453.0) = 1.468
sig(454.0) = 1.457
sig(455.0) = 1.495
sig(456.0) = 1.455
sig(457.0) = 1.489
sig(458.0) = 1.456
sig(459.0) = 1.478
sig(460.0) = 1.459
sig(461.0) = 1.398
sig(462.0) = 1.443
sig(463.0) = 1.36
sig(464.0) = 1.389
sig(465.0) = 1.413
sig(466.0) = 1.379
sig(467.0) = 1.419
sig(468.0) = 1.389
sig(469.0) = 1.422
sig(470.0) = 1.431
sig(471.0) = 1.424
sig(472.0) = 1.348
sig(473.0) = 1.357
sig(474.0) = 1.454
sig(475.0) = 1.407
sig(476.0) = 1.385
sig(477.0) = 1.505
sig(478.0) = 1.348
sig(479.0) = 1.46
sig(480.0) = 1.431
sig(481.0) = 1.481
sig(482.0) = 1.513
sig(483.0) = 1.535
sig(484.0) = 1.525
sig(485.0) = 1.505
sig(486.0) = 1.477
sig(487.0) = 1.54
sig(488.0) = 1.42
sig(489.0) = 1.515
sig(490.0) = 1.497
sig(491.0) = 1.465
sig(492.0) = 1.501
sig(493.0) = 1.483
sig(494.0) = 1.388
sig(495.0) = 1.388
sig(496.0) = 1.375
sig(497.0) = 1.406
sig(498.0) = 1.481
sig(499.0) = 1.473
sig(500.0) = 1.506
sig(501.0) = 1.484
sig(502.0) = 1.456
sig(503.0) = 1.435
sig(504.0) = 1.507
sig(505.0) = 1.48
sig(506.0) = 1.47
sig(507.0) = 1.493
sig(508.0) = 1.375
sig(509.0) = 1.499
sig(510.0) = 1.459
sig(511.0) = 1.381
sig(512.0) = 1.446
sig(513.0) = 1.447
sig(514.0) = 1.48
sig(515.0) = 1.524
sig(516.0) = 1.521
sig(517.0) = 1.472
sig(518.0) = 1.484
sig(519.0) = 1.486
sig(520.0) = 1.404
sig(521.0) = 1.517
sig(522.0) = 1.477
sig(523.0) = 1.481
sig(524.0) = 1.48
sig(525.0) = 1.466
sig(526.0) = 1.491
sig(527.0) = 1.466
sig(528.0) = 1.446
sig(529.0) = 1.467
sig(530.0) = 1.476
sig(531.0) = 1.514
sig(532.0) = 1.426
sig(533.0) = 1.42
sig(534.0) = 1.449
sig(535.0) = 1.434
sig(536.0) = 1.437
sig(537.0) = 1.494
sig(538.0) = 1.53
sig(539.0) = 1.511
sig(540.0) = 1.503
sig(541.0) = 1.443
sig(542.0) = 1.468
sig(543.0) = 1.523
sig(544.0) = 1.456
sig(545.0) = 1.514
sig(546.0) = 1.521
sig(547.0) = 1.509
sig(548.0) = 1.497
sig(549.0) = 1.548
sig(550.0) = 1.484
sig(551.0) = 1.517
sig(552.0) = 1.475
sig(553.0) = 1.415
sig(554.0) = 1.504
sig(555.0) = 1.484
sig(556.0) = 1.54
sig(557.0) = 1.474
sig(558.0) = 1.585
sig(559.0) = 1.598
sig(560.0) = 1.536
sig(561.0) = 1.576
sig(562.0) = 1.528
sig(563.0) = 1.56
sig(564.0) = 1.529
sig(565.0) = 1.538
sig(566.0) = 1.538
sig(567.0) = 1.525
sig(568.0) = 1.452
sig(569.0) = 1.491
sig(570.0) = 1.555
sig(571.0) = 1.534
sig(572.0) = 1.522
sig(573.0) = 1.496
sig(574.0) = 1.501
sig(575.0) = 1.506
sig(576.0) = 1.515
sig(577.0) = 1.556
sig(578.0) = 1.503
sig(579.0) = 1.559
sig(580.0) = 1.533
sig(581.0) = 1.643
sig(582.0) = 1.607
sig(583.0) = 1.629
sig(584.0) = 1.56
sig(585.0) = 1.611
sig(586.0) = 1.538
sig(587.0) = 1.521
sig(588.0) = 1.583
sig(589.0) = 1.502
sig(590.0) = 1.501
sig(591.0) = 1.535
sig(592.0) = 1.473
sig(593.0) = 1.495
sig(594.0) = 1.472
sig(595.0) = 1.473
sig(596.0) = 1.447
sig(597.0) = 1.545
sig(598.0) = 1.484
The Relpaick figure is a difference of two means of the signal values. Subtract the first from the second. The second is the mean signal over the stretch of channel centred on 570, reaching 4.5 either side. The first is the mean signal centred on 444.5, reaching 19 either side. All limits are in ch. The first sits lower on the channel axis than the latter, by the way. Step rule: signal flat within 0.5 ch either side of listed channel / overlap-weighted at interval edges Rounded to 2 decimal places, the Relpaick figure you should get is 0.00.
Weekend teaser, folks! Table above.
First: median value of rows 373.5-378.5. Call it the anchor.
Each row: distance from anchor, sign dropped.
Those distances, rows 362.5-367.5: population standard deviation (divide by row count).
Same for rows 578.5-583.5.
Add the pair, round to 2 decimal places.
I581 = 0.12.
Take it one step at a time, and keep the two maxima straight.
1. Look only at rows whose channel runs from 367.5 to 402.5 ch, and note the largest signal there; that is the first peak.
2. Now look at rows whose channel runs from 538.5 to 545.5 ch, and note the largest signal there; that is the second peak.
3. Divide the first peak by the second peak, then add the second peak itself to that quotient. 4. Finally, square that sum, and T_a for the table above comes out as 6.7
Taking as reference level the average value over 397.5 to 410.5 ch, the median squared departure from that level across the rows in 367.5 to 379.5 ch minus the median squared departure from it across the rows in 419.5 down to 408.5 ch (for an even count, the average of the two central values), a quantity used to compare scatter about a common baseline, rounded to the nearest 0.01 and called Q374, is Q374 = 0.21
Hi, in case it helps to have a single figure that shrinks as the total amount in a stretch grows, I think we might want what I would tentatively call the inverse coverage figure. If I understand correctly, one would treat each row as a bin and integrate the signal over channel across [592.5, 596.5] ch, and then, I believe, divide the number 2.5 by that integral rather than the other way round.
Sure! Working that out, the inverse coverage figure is 0.425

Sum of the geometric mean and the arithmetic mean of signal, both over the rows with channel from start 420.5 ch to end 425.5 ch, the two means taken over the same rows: 3.1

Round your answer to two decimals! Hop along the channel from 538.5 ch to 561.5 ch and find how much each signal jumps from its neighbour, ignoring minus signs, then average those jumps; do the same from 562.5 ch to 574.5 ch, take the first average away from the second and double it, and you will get -0.04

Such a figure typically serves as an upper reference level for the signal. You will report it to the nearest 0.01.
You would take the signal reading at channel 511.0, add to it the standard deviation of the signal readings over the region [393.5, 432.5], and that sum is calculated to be 1.44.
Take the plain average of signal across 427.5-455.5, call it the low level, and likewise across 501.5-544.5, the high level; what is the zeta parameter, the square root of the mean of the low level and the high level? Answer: 1.224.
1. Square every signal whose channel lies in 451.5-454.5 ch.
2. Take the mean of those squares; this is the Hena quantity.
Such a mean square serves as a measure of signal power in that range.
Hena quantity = 2.16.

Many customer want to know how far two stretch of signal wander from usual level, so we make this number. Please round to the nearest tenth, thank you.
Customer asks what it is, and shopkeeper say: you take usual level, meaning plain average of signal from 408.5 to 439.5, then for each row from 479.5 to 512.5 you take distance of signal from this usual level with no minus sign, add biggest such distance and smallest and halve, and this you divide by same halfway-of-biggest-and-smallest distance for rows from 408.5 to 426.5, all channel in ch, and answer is 1.4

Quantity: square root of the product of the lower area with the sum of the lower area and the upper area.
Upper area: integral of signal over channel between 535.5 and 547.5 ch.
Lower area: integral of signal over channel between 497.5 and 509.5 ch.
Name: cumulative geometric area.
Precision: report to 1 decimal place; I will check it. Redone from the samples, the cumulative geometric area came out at 25.1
